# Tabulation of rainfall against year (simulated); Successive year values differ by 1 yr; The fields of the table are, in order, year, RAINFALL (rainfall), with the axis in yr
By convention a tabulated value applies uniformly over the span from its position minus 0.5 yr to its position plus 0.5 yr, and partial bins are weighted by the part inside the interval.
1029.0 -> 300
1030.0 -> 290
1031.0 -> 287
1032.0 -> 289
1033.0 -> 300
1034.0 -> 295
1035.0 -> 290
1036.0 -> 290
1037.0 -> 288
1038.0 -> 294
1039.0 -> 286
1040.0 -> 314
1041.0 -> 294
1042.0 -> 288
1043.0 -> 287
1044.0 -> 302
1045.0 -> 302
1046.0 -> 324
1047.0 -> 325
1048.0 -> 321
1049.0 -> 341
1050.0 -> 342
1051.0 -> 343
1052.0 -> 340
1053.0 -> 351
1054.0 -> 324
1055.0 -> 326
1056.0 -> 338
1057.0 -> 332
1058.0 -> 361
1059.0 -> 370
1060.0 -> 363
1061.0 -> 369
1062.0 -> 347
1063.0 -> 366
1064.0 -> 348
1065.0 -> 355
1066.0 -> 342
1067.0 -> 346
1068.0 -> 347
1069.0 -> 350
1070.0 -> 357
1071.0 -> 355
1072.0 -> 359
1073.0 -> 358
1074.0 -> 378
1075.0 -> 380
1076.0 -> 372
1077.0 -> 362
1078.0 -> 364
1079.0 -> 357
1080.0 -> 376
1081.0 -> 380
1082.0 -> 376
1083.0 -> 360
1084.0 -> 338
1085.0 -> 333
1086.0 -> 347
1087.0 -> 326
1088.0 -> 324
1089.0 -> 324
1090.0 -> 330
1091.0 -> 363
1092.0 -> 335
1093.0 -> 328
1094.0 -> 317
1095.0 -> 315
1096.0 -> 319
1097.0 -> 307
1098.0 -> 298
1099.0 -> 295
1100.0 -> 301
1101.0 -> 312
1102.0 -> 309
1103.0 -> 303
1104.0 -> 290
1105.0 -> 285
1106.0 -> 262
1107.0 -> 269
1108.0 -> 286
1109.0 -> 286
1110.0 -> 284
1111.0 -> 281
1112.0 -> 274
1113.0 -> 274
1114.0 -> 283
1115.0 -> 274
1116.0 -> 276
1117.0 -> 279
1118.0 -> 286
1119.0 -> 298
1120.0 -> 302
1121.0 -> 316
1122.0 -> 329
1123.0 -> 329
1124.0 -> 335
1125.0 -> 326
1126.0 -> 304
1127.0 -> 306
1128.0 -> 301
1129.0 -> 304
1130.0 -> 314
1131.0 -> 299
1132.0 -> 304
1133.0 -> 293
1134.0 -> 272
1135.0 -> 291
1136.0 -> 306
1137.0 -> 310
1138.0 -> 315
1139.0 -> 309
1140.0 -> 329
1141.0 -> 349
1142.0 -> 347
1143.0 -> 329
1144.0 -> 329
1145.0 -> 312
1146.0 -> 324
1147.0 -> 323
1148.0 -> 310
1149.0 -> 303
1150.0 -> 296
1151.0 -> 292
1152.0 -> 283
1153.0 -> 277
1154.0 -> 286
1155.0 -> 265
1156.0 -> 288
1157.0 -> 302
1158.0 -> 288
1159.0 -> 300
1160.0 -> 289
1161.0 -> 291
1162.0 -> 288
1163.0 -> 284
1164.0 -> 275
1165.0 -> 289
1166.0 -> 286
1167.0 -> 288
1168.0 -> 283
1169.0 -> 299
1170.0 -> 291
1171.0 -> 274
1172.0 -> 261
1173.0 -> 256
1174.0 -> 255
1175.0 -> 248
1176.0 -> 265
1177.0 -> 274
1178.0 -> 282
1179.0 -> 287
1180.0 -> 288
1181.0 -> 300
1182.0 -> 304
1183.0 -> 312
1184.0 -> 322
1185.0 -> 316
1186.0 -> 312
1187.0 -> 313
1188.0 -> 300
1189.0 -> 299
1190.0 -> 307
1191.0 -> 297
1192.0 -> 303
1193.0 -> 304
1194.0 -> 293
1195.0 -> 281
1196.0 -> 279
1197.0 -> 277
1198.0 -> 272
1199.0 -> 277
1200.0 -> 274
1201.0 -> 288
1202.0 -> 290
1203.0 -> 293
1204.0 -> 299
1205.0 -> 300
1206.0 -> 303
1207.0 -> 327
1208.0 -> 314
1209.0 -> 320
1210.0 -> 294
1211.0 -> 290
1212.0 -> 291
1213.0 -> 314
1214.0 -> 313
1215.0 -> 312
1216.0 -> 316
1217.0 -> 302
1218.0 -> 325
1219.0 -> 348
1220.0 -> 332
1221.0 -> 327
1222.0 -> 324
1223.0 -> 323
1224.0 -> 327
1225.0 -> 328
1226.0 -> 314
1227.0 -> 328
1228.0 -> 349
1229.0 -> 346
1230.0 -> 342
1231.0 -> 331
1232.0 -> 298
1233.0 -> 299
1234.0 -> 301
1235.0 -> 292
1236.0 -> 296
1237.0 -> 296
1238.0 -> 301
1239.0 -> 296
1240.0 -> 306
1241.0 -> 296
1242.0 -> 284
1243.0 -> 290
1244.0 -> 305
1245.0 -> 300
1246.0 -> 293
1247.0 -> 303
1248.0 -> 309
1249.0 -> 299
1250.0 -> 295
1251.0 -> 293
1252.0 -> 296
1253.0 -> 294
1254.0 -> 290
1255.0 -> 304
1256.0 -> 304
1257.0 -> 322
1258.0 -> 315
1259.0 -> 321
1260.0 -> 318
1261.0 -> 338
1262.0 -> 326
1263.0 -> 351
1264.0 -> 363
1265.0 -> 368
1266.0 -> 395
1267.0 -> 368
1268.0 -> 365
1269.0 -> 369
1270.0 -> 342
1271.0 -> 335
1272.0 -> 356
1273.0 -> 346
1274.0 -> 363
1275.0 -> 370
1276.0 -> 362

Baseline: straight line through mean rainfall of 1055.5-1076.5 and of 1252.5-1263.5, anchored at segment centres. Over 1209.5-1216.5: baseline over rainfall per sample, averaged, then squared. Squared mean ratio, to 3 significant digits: 1.15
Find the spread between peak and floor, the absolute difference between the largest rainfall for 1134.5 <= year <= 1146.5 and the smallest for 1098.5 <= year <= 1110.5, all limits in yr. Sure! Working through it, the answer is 87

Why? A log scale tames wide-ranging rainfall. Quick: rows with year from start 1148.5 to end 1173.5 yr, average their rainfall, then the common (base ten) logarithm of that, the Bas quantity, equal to 2.46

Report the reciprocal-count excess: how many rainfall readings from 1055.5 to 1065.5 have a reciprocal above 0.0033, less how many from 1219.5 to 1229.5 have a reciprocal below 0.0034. -10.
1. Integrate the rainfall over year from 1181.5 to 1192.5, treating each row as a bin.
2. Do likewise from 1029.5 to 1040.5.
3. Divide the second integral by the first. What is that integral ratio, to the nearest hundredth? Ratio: 0.95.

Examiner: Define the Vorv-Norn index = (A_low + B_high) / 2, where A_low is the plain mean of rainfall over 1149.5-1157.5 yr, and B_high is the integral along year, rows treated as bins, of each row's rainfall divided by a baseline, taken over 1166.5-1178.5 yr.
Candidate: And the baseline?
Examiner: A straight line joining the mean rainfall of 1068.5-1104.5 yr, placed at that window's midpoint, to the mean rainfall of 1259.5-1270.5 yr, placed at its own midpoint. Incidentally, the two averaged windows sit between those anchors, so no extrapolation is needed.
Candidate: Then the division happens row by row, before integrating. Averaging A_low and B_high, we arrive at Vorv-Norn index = 148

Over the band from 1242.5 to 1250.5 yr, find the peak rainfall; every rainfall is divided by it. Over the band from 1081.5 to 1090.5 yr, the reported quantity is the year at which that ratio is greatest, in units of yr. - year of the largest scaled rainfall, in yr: 1082.0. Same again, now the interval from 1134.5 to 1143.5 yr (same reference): 1141.0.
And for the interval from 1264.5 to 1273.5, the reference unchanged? 1266.0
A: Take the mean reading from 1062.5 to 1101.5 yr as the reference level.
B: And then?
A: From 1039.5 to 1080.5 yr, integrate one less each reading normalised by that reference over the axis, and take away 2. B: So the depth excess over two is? -2.0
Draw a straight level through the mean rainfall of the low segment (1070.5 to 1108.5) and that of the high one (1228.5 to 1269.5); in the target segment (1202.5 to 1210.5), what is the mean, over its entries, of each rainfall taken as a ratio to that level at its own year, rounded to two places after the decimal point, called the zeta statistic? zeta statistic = 0.96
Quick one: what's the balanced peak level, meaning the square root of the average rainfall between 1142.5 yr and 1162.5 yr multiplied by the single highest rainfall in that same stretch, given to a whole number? 314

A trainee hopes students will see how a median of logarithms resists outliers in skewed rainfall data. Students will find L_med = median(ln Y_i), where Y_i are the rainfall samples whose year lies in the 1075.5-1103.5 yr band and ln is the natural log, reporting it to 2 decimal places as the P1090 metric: 5.80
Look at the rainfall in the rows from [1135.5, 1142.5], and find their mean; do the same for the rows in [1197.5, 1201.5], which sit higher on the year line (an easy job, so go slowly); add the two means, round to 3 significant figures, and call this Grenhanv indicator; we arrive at 601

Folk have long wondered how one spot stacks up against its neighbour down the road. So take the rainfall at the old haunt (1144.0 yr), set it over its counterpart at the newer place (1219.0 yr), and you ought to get 0.95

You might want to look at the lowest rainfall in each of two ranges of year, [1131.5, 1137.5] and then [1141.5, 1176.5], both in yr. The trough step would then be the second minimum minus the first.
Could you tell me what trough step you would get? -24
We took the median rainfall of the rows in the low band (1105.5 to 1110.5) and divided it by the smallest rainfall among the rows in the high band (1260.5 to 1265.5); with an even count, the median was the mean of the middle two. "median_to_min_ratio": 0.87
